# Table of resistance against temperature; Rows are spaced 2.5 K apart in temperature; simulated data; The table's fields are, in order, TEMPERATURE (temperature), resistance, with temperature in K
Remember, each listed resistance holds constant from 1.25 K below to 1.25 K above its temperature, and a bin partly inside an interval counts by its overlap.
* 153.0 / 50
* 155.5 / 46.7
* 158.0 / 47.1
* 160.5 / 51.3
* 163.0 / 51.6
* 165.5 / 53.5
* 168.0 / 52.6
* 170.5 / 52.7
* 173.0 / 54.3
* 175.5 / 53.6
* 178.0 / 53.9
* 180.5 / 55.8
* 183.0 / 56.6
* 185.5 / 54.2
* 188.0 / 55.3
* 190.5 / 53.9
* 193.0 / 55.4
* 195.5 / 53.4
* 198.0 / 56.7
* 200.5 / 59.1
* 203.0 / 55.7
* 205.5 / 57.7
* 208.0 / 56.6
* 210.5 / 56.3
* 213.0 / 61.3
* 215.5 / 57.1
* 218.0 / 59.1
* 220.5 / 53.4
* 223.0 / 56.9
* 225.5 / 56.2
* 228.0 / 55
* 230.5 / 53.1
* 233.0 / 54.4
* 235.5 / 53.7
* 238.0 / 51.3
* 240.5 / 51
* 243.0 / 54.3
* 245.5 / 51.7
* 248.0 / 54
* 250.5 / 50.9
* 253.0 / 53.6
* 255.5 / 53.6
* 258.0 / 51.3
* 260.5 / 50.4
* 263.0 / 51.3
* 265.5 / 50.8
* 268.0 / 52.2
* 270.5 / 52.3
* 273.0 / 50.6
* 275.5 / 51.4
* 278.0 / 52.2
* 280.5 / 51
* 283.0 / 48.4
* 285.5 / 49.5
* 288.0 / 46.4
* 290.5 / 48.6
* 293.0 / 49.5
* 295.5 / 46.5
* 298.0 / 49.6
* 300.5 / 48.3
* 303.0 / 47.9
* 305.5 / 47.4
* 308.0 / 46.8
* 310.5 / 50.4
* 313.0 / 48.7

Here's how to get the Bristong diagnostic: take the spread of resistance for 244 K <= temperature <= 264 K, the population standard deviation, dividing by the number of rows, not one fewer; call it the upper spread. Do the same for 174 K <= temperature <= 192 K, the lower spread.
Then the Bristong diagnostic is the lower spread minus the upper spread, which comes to -0.26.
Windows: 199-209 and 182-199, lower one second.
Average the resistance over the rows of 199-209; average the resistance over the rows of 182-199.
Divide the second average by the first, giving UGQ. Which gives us 0.96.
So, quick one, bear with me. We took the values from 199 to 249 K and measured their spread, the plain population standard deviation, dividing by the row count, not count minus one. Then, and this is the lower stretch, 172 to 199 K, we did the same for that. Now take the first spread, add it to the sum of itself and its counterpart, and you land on 6.5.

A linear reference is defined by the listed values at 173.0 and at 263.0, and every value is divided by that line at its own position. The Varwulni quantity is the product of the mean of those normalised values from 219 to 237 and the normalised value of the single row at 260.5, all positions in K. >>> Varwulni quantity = 1.02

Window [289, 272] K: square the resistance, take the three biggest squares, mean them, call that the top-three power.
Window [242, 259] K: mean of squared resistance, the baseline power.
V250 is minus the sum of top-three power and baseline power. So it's -5442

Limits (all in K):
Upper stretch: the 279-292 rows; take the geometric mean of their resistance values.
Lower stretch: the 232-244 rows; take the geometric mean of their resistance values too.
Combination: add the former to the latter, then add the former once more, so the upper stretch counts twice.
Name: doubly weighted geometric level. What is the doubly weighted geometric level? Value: 150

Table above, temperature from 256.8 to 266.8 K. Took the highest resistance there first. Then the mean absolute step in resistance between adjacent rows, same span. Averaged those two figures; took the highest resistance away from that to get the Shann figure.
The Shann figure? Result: -25.3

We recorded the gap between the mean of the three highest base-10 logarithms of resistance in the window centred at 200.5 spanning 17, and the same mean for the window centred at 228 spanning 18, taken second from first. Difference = 0.01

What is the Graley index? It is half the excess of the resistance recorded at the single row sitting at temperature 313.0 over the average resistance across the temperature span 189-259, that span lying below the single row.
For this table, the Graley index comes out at -3.1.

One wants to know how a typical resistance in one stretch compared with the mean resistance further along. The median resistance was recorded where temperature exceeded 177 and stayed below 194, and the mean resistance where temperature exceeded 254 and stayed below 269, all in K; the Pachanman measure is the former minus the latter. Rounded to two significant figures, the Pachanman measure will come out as 3.7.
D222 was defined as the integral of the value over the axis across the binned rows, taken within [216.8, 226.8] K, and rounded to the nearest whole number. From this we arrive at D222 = 564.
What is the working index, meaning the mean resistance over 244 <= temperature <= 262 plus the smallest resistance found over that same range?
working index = 103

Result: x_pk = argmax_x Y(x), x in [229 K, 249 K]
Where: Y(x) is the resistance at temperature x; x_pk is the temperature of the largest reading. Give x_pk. 233.0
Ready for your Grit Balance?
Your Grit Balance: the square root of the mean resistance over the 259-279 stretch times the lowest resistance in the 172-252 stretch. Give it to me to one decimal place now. 51.1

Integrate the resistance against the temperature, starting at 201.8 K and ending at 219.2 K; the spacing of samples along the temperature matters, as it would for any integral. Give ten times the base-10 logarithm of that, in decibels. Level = 30.0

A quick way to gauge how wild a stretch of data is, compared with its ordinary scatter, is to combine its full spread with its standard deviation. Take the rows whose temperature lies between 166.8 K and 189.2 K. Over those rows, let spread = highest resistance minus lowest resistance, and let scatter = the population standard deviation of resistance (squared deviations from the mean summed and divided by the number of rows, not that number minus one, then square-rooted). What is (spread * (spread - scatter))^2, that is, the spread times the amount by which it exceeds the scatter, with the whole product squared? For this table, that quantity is 119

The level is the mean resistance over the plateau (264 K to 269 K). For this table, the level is 51.5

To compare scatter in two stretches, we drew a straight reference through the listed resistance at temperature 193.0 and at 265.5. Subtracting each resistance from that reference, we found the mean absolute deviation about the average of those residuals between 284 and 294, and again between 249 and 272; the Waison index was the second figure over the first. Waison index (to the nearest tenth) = 1.0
